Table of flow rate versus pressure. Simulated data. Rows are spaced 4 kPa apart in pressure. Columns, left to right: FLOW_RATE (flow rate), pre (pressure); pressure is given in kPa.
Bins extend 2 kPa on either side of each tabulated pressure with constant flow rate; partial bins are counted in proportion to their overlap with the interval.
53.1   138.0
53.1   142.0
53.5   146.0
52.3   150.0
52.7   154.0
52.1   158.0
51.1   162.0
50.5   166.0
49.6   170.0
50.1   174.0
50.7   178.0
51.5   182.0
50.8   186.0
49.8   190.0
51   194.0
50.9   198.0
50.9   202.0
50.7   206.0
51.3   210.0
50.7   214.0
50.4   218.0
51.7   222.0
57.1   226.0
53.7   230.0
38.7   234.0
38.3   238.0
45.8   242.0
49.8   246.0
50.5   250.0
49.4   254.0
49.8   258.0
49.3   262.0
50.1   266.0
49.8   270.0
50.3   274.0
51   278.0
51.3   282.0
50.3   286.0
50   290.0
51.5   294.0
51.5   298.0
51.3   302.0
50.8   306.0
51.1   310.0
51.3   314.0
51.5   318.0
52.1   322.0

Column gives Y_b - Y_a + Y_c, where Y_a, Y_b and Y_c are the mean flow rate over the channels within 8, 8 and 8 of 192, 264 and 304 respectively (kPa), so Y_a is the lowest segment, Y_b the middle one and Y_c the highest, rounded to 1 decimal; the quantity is 50.3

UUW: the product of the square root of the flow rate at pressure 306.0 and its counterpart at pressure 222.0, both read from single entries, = 51.2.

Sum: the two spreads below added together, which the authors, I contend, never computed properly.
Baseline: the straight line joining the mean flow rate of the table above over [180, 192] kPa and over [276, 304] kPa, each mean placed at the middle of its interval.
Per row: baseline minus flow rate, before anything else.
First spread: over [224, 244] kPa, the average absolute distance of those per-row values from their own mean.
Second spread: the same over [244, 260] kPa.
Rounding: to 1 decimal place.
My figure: 7.3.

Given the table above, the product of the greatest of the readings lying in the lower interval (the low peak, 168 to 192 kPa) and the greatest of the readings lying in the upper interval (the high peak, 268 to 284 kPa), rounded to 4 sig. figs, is 2642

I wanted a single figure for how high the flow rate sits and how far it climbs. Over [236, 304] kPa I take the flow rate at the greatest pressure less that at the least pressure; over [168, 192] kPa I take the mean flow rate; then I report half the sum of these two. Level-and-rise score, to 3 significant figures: 31.7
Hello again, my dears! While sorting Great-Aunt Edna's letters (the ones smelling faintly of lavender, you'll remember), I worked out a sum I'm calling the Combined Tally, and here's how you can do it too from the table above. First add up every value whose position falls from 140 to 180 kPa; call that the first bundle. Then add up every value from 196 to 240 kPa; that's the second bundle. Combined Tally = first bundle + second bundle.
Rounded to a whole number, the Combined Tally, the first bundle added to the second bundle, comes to 1060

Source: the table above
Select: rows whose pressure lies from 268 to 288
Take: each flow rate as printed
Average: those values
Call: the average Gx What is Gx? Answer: 50.5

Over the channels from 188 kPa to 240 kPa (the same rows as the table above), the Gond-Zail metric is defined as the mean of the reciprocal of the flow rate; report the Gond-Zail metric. 0.0204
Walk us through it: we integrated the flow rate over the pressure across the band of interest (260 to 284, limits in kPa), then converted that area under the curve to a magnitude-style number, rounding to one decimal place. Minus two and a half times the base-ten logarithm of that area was -7.7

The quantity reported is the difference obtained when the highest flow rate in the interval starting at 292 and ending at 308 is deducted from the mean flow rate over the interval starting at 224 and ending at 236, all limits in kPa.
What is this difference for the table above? -1.7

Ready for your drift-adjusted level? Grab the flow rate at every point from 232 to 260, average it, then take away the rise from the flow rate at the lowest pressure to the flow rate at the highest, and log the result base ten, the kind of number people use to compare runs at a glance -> 1.54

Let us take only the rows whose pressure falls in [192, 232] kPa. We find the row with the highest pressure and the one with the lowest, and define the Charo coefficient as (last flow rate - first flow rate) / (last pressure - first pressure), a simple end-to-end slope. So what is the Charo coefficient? 0.075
